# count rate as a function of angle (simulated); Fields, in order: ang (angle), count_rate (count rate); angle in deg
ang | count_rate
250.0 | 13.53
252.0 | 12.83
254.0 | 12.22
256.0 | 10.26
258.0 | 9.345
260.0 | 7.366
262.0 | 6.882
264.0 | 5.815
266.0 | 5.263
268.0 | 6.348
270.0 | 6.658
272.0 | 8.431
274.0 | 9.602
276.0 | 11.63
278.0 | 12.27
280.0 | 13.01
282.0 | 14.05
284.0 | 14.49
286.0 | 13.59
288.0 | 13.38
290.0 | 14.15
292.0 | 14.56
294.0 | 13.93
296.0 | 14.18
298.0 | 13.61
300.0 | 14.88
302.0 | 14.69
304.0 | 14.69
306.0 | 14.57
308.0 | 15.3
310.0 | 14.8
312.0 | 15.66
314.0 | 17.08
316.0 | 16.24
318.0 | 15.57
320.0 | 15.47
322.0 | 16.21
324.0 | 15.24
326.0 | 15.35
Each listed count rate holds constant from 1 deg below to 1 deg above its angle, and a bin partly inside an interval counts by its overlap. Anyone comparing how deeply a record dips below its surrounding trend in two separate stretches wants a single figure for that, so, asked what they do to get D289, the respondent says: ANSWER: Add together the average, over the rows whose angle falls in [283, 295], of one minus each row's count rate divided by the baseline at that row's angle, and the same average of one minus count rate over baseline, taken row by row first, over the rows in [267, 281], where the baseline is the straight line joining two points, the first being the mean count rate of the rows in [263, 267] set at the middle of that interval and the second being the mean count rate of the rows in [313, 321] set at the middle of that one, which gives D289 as -0.649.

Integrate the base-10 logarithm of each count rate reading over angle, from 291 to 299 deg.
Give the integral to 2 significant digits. 9.2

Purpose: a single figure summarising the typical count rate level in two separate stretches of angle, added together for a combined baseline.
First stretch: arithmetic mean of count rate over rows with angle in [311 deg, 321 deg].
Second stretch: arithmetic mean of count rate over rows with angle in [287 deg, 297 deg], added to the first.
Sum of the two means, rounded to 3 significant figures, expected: 30.0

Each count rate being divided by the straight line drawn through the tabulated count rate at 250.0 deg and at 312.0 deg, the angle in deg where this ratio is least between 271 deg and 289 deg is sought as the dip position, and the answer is 272.0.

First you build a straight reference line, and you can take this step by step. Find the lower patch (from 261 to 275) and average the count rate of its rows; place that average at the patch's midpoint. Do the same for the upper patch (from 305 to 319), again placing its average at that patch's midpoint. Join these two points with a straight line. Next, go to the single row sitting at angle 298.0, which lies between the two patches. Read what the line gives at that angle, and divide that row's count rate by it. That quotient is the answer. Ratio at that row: 1.06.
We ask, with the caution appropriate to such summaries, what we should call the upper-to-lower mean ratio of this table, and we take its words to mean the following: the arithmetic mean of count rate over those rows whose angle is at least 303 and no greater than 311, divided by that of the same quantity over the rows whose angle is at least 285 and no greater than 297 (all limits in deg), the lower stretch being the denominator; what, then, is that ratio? 1.1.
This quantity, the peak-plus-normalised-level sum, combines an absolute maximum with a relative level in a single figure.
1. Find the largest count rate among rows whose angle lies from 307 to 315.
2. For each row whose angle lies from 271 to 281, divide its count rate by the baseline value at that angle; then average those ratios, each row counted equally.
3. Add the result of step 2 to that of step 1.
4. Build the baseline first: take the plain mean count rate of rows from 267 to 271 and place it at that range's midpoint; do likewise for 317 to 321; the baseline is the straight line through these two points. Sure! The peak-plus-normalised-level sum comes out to 18.5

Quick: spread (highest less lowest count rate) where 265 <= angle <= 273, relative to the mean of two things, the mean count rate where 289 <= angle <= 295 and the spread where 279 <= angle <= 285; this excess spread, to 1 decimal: -4.7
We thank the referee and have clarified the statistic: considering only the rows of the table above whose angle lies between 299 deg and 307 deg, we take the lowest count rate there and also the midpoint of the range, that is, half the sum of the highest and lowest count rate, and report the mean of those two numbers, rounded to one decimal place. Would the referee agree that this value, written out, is 14.6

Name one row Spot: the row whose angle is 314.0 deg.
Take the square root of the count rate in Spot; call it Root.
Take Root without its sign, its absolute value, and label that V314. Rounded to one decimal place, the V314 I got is 4.1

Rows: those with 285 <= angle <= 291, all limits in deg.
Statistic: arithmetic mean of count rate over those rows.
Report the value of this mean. 13.7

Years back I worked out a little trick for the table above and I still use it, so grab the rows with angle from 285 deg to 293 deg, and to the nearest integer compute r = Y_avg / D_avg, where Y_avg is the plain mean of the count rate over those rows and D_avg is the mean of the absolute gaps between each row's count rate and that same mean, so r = 32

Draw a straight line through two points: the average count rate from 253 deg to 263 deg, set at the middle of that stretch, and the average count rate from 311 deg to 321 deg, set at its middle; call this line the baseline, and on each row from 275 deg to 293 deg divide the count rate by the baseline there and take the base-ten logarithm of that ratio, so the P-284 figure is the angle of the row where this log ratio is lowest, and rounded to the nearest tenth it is 276.0 deg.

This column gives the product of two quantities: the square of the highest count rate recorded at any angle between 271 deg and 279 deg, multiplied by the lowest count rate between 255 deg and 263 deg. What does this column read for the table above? 1036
